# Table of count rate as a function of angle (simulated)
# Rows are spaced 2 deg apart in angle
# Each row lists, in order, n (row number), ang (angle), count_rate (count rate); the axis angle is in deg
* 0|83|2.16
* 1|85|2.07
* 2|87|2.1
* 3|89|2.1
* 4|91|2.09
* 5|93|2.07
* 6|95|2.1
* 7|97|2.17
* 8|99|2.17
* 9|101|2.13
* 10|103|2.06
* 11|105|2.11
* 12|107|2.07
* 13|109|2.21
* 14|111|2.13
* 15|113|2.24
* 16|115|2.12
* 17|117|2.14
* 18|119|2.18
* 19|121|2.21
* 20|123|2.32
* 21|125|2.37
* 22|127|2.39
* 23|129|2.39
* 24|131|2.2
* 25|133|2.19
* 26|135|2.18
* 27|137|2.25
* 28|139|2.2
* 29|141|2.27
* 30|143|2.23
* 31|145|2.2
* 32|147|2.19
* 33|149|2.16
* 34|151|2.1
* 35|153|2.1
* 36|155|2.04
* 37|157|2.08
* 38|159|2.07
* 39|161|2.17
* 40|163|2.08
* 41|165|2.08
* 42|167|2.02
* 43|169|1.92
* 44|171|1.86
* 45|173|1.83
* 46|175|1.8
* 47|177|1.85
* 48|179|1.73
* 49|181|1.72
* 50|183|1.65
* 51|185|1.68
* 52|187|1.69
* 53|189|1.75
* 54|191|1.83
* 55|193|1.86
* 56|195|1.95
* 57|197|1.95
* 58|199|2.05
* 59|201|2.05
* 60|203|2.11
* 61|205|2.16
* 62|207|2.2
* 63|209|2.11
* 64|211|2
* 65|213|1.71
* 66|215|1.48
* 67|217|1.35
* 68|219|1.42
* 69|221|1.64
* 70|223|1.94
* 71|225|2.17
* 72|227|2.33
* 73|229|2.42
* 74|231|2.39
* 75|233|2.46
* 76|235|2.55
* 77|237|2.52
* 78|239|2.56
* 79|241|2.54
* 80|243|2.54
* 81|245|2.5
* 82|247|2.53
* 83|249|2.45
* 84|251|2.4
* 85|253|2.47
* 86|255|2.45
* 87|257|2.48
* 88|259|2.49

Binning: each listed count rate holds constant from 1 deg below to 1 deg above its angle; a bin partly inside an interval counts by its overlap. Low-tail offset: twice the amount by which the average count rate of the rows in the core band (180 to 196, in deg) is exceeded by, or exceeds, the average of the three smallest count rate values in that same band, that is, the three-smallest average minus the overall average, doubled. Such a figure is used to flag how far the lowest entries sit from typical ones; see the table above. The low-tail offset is -0.19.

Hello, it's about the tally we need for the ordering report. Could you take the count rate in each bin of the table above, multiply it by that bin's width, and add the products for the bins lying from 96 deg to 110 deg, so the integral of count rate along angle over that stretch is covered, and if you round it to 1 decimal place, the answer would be 29.8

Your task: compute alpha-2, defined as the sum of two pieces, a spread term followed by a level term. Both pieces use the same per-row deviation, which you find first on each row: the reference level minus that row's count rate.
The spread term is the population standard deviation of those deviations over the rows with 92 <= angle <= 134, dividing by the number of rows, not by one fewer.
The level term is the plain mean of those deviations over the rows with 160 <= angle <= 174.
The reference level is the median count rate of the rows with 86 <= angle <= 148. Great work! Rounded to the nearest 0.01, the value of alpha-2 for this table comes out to 0.29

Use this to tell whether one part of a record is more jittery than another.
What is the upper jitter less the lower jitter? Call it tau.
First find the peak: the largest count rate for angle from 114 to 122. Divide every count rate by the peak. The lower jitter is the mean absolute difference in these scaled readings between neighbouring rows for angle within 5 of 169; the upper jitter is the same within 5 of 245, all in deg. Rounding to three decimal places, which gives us -0.011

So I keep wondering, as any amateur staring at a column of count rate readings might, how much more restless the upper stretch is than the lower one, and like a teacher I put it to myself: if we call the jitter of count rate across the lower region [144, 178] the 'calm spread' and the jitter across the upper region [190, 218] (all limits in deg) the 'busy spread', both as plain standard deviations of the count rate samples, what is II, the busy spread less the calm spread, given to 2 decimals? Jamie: 0.12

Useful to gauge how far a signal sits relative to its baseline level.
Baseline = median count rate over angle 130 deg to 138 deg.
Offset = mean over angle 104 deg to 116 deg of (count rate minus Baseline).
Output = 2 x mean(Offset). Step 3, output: -0.1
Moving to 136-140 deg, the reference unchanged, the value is 0.1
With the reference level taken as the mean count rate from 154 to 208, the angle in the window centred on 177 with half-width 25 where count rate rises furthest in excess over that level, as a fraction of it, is 161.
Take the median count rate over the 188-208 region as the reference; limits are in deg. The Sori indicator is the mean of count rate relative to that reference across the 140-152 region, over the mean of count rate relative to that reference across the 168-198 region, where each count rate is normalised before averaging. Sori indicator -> 1.21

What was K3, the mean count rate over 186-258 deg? 2.14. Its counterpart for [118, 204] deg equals 2.05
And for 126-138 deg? 2.27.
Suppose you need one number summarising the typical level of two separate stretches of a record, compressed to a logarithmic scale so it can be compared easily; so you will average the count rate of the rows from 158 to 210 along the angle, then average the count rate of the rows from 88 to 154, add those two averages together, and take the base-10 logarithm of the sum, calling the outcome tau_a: 0.614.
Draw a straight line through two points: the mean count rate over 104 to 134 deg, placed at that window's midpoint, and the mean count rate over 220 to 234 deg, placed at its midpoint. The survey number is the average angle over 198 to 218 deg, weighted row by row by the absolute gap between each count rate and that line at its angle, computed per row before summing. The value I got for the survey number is 212.6 deg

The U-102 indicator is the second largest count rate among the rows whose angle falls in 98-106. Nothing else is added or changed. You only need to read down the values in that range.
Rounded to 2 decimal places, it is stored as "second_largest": 2.13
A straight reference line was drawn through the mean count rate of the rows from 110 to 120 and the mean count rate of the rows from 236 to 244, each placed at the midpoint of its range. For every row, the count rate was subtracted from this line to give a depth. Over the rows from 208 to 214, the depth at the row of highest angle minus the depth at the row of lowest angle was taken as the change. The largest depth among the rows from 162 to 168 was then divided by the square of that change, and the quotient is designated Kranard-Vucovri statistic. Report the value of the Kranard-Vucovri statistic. 2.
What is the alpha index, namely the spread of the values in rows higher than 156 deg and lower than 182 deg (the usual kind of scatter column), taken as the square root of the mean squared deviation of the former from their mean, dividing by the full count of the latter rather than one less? 0.15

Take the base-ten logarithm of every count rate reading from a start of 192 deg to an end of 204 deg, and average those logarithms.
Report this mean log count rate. 0.30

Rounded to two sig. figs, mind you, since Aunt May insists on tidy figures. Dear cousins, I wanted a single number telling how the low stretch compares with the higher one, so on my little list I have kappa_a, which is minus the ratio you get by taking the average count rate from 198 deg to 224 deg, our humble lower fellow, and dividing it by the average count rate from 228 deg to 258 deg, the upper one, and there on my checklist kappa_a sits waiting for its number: -0.75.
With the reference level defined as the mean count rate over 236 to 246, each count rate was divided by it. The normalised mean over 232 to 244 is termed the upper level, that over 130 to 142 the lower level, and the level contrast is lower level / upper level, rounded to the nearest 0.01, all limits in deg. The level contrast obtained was 0.88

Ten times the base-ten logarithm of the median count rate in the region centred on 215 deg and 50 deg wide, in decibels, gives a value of 3.12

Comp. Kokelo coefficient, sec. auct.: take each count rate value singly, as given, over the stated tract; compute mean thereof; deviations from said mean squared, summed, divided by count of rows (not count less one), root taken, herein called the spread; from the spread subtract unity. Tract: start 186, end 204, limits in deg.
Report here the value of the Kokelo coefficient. -0.865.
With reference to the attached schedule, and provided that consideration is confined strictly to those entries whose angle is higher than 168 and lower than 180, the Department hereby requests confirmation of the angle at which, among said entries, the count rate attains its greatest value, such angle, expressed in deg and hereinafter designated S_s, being 169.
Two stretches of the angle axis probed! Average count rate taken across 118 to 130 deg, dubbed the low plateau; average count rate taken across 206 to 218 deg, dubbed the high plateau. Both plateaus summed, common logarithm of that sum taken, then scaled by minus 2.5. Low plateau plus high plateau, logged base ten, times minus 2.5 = -1.54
